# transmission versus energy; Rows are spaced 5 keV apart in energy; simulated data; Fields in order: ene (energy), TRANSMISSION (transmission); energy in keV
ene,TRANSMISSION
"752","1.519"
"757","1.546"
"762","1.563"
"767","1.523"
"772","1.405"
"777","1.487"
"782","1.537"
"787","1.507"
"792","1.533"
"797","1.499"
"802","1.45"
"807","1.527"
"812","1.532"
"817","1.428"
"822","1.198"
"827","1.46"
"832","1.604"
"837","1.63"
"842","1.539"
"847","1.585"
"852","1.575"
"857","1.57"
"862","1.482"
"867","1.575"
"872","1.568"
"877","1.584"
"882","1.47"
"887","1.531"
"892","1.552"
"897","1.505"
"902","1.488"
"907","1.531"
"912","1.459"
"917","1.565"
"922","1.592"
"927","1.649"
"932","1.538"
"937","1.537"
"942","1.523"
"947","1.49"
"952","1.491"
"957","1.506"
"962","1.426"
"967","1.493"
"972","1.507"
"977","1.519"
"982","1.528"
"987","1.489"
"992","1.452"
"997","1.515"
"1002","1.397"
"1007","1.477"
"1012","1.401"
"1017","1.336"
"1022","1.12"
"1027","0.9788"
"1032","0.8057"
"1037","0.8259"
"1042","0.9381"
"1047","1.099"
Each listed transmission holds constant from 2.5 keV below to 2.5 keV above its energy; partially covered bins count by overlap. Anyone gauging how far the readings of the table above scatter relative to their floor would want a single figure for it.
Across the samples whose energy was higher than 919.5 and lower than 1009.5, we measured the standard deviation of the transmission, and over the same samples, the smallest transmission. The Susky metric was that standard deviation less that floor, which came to -1.34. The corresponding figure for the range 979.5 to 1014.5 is -1.35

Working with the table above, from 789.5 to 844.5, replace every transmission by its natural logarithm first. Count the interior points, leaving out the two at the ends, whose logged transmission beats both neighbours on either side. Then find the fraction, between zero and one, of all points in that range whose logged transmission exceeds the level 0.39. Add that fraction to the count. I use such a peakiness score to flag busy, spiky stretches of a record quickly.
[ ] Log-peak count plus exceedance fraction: 2.64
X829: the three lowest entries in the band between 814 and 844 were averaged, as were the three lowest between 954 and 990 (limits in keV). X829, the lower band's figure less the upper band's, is -0.11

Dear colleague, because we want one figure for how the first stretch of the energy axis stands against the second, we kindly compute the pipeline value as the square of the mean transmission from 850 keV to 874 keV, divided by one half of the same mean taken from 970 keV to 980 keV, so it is 3.2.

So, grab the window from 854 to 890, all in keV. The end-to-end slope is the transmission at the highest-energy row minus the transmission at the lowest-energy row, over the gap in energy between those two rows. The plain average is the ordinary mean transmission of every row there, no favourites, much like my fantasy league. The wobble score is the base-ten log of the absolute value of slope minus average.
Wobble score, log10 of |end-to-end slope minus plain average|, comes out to 0.188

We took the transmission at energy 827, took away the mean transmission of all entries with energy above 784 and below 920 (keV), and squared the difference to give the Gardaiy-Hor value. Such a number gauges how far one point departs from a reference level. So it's 0.0032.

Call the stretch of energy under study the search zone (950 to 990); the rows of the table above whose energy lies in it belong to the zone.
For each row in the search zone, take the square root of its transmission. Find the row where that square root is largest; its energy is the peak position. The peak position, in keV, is 982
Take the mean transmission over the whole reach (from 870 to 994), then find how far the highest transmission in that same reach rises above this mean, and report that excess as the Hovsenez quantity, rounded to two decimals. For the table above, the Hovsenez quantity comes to 0.13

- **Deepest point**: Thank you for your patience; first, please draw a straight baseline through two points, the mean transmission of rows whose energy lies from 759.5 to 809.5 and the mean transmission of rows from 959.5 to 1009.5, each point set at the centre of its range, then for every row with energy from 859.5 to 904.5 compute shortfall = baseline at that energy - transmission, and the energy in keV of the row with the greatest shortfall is 882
